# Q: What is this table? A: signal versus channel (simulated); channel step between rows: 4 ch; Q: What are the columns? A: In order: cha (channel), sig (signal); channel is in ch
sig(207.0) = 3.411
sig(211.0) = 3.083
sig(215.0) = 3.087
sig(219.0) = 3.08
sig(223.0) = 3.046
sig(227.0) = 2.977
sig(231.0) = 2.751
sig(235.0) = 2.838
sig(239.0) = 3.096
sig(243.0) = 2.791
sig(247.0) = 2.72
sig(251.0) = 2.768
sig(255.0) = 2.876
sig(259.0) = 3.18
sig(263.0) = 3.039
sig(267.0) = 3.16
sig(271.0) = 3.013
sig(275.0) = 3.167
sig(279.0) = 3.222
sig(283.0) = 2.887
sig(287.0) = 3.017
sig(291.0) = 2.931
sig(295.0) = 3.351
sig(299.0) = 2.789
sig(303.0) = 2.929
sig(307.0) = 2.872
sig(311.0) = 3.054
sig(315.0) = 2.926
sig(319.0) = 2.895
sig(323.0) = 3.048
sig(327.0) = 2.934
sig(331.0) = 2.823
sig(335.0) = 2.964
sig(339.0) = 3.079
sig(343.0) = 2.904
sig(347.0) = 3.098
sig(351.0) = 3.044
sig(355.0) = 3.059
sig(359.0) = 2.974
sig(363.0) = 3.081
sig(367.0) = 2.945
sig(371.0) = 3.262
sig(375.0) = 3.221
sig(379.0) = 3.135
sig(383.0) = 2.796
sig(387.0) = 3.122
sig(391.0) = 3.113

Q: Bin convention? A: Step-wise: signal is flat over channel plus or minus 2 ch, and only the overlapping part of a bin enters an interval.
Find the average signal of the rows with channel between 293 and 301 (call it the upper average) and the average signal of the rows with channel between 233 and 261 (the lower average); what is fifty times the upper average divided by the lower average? 53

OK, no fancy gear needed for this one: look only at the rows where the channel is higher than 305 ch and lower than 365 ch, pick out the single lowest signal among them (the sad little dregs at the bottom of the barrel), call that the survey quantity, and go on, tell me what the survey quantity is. 2.823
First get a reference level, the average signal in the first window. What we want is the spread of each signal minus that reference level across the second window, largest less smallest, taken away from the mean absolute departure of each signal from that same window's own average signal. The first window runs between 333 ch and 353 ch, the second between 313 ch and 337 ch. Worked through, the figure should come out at -0.17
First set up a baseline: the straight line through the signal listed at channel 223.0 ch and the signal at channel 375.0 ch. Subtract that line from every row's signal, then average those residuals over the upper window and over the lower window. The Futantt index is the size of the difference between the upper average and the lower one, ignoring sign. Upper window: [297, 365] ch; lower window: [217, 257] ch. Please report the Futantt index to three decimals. 0.034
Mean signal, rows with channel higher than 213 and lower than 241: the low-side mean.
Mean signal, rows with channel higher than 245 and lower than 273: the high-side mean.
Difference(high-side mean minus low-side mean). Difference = -0.02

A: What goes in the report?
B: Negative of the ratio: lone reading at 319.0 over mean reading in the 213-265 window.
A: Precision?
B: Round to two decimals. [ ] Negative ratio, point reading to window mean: -0.98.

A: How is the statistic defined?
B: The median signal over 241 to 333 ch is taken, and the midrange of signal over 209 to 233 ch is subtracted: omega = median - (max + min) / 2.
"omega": 0.012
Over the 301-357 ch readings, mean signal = 2.97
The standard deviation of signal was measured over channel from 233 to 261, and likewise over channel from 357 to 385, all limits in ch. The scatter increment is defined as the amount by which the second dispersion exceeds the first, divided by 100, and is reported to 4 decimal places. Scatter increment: -0.0001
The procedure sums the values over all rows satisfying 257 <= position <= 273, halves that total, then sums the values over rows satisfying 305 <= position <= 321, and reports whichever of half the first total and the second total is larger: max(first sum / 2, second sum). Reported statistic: 11.7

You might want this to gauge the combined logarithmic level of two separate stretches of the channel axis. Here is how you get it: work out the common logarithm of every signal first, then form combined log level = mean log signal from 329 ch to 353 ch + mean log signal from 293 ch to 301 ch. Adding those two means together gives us 0.960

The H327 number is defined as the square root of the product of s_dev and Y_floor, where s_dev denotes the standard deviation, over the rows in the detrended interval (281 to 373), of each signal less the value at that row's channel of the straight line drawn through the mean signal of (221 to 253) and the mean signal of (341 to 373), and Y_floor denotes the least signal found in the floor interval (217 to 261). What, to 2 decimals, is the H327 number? 0.58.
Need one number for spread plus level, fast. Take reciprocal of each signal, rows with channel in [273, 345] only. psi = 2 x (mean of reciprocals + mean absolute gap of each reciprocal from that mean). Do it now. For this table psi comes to 0.695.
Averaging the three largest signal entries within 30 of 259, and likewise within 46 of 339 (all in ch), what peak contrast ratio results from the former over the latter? 0.973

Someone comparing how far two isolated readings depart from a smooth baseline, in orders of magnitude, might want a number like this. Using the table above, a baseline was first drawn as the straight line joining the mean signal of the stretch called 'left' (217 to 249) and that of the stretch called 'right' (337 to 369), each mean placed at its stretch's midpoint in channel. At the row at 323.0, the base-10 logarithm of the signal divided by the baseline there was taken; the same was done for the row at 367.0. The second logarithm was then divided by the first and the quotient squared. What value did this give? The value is 3.0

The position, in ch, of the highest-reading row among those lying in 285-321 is 295.0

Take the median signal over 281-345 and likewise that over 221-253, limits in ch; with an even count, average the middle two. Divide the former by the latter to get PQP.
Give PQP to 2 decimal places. 1.04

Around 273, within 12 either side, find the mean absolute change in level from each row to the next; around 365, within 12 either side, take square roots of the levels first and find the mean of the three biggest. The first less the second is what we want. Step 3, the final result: -1.62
